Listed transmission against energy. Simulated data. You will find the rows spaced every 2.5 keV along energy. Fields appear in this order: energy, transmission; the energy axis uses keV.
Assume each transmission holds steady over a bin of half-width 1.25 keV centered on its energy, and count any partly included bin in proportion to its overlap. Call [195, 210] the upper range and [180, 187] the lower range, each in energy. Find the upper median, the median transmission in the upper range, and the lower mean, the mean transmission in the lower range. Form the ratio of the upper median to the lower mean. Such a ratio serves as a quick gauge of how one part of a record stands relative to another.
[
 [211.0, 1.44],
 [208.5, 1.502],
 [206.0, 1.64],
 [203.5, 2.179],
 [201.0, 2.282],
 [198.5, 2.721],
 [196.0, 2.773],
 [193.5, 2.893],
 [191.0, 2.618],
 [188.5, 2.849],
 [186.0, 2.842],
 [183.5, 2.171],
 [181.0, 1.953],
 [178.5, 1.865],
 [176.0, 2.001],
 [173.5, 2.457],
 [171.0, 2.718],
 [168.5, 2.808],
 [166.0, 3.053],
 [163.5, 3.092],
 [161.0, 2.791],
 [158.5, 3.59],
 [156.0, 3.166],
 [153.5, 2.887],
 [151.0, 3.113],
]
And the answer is 0.96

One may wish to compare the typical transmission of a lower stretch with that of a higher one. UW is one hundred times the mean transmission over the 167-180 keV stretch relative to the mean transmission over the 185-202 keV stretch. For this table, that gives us 87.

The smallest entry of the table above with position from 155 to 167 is 2.791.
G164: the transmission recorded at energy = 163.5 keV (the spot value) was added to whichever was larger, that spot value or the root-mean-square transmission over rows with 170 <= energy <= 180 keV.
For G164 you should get 6.2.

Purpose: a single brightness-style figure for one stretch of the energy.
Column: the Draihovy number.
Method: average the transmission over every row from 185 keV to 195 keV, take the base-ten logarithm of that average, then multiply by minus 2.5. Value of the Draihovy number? -1.12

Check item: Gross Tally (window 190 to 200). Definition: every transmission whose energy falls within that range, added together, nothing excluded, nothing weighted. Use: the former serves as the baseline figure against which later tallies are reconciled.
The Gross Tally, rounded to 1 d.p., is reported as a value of 11.0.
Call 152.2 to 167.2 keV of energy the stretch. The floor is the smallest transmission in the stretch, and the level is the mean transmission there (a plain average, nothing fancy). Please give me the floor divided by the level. 0.90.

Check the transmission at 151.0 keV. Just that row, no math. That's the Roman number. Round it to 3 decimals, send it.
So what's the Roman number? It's 3.113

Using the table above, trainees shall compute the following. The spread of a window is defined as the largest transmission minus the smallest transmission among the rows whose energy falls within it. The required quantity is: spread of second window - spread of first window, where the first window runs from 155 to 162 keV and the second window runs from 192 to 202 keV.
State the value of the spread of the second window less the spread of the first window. -0.2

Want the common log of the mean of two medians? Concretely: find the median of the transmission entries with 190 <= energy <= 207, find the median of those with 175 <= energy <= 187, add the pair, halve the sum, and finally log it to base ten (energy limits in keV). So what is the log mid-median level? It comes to 0.36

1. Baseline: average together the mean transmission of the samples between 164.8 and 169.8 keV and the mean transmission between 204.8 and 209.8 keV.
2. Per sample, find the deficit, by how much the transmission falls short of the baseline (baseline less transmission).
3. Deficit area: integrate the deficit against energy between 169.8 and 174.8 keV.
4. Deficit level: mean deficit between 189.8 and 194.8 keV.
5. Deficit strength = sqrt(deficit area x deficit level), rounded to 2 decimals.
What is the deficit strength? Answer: 0.92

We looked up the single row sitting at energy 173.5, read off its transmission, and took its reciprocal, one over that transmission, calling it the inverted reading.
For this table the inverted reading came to 0.407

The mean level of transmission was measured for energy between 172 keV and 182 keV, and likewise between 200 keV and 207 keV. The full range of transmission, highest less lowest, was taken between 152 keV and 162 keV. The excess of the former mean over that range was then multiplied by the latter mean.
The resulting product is 2.6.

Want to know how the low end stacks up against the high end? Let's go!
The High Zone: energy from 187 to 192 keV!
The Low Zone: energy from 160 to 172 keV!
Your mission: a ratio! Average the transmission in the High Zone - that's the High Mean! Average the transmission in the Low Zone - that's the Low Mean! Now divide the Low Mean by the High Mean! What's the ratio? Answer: 1.06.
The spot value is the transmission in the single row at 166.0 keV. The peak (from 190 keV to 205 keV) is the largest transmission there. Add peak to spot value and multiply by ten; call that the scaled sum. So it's 59.5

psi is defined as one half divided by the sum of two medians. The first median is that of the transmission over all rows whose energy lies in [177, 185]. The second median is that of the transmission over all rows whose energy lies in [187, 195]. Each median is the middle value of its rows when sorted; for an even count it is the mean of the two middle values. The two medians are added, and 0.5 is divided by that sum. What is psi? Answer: 0.104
